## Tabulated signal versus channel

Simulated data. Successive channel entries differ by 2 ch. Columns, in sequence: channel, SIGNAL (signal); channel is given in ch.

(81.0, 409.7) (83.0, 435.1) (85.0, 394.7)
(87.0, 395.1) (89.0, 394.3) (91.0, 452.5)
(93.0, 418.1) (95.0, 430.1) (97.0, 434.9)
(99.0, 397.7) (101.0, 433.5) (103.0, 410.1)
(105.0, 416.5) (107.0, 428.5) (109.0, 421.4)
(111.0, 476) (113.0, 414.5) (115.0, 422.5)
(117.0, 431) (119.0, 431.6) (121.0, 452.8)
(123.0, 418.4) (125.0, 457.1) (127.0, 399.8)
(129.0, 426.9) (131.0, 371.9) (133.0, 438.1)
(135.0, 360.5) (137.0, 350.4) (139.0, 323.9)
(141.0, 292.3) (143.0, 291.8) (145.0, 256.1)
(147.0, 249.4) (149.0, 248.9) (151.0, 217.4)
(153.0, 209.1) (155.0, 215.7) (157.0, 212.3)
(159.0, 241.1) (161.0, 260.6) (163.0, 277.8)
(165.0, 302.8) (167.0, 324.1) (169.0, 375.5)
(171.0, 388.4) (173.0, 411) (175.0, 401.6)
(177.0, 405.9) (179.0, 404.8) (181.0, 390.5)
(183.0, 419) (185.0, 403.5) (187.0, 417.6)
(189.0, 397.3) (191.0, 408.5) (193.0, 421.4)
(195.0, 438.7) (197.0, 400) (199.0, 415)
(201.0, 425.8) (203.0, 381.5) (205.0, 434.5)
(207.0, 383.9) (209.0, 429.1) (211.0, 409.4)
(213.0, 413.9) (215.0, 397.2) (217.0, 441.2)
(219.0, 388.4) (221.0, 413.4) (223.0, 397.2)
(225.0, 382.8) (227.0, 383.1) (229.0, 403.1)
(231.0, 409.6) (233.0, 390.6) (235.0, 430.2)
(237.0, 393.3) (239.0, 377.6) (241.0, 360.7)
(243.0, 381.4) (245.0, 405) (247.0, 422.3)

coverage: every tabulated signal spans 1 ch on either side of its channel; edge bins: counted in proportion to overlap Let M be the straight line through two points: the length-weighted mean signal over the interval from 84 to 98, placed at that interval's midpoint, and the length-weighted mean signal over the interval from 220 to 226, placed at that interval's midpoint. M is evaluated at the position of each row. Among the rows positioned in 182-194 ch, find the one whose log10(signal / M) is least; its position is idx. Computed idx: 189.0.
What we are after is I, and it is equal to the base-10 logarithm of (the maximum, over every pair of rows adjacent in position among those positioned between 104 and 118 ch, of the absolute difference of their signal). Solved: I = 1.79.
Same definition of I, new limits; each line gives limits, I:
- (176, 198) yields 1.59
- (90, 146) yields 1.89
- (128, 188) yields 1.89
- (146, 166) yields 1.50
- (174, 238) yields 1.72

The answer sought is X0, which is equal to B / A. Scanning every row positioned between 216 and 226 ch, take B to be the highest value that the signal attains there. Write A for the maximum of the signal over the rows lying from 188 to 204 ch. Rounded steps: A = 438.7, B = 441.2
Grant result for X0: 1.01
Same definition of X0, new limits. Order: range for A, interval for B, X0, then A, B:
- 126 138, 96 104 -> 0.99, 438.1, 434.9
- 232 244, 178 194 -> 0.98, 430.2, 421.4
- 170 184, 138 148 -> 0.77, 419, 323.9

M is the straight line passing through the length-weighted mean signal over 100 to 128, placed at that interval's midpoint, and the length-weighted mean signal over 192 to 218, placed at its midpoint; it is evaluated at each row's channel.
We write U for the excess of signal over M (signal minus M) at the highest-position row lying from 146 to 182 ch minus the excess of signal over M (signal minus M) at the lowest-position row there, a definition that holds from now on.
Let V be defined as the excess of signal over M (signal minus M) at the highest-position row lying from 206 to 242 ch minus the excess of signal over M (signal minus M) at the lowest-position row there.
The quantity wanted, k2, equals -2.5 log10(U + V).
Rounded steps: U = 147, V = -18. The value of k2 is -5.28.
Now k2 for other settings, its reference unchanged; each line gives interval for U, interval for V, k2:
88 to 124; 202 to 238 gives -4.18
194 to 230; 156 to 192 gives -5.59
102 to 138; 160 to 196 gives -5.28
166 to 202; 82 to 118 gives -5.09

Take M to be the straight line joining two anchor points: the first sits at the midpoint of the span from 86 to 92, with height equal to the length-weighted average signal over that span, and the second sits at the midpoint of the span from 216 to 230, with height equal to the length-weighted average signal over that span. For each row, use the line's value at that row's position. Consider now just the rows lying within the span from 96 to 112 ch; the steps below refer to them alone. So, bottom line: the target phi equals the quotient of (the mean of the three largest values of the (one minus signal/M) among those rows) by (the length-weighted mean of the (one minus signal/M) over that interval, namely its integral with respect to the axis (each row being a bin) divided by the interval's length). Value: -0.3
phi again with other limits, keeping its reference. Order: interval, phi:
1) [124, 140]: 3.4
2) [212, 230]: -22.2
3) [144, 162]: 1.1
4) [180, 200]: -1.3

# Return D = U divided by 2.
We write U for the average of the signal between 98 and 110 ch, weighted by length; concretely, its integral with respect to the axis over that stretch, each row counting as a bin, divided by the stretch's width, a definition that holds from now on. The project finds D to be 209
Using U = 418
